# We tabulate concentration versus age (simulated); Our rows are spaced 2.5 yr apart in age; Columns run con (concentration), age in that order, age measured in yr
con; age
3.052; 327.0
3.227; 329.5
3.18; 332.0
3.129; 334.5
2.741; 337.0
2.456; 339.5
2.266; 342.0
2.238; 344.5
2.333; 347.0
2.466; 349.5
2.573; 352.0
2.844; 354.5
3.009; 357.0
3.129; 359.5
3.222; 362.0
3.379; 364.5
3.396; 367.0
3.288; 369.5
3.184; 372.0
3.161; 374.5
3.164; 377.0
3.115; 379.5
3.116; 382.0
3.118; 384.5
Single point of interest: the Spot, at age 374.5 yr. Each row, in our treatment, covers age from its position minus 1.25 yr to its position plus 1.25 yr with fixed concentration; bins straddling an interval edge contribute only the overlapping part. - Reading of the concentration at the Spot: 3.161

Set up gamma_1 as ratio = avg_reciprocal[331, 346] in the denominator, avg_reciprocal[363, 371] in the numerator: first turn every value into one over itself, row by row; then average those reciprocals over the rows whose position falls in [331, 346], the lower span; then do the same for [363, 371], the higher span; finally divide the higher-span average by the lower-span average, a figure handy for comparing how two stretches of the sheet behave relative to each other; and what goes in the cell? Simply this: 0.78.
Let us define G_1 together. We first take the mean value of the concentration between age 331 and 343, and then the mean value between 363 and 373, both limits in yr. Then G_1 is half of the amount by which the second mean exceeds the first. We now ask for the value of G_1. 0.28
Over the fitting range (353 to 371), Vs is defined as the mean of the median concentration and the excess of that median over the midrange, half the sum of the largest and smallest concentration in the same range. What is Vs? 1.66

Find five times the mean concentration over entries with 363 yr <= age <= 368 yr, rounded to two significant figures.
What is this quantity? 17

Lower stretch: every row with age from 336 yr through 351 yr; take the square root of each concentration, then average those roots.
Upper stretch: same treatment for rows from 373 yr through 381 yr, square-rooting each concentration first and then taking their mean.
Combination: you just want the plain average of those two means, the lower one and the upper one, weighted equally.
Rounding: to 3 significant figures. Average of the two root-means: 1.66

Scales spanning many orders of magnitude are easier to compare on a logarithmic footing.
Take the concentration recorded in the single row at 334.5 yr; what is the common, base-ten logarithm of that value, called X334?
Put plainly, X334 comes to 0.495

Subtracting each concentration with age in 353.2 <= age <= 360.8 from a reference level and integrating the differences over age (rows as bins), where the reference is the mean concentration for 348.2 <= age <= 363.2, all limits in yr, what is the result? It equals -1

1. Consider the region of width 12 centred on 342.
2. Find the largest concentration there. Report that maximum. 2.741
